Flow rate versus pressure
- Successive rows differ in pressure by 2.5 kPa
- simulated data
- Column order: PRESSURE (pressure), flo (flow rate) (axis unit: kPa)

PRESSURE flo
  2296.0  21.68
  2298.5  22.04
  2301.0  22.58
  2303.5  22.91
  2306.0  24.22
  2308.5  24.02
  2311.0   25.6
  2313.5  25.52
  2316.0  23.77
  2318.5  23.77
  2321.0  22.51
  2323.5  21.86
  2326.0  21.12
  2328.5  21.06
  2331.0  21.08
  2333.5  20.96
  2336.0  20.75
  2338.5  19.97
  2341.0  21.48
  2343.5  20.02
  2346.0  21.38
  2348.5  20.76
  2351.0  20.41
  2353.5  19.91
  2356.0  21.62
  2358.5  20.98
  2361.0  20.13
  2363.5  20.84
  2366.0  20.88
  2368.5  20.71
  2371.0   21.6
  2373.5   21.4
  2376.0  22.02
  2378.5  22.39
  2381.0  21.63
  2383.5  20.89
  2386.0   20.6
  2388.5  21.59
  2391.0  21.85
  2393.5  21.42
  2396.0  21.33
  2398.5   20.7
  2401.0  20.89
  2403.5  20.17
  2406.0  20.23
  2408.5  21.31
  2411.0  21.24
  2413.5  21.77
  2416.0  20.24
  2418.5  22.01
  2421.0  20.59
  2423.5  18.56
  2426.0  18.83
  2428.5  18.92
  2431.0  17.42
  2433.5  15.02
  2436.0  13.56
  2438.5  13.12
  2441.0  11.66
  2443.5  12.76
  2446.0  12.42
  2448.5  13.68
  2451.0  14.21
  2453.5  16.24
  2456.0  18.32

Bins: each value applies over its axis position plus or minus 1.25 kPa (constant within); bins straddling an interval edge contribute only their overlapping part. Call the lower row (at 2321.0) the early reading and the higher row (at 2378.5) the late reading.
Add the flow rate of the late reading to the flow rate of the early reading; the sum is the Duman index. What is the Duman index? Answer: 45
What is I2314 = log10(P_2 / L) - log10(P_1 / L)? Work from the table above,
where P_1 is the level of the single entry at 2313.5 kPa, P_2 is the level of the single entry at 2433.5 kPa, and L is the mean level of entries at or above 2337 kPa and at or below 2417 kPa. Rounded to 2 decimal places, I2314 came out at -0.23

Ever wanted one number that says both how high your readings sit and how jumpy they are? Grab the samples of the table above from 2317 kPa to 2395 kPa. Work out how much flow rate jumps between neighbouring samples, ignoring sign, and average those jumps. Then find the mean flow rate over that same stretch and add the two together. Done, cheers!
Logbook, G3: 21.9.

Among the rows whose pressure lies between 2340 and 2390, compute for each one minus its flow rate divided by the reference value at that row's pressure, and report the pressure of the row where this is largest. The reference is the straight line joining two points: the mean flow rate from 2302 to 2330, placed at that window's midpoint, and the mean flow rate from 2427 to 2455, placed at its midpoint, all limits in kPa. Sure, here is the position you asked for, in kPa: 2343.5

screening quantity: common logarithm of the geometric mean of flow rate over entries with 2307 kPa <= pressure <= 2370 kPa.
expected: 1.33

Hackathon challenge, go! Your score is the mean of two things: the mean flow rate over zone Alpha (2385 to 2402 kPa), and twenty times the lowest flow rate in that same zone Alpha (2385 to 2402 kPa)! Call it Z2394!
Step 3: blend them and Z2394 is 217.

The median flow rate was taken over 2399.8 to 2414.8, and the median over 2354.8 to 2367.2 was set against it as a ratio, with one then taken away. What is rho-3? -0.01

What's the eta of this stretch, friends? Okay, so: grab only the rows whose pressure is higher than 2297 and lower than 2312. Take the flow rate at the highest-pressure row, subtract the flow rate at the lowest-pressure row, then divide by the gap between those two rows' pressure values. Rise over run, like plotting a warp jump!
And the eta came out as 0.28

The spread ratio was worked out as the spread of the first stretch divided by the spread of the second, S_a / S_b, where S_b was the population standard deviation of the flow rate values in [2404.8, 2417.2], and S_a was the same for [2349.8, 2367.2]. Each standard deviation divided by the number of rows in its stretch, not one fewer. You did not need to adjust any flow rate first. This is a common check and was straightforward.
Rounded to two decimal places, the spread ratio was 0.87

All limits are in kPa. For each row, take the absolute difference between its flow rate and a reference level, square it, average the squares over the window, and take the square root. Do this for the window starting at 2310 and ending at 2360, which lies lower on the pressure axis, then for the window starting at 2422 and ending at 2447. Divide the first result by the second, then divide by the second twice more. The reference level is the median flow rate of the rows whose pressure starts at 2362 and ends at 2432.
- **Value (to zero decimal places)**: 0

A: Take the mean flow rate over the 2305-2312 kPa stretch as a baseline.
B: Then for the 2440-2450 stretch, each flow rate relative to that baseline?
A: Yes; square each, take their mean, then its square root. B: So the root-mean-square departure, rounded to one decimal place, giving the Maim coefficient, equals 12.0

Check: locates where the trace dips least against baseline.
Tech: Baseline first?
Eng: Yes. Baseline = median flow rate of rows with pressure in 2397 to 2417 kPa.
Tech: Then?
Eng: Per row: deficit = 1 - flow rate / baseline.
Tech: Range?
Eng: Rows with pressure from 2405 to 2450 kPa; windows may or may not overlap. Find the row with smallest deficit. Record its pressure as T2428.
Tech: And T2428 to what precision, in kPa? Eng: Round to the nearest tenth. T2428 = 2418.5 kPa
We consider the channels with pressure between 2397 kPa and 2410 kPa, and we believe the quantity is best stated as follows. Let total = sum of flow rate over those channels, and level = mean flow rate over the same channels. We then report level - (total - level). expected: -62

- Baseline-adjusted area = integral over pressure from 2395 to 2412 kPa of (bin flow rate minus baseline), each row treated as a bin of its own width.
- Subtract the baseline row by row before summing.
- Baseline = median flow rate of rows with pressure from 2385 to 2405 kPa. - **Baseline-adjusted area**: -5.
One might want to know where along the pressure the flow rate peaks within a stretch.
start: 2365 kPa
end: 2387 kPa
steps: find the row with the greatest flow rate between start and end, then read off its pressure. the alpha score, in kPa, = 2378.5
